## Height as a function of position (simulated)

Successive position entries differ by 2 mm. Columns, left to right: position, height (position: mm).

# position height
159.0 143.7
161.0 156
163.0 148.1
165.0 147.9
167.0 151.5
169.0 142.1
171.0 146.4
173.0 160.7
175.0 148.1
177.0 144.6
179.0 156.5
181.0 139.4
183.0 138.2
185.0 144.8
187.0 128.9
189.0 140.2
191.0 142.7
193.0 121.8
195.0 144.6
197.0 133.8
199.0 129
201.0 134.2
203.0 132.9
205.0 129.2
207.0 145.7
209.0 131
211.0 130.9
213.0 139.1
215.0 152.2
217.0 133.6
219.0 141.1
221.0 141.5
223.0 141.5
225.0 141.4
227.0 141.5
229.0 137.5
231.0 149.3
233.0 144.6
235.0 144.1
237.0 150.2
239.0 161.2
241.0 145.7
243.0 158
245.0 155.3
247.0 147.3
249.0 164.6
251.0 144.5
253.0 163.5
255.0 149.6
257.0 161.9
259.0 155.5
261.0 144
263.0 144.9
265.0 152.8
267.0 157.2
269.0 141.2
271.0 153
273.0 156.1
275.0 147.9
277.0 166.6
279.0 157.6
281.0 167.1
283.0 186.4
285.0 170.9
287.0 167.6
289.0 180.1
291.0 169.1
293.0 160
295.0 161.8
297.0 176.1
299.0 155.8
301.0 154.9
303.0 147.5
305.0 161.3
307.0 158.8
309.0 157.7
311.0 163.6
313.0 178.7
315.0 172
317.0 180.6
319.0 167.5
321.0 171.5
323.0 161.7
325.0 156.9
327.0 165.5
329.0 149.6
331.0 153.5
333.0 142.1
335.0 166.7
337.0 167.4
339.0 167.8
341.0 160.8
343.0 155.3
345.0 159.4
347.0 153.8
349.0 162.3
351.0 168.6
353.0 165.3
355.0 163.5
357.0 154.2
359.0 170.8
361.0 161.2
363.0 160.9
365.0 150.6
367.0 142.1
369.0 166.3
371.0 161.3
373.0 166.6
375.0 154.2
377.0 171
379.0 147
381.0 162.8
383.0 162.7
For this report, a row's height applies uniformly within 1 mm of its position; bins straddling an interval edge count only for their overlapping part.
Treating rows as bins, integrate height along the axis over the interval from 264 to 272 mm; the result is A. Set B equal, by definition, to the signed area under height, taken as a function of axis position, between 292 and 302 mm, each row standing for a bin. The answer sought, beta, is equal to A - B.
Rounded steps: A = 1208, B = 1617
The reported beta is -409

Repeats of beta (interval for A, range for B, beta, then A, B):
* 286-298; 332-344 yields 109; 2029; 1920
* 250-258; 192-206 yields -612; 1239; 1851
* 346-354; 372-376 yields 658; 1300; 642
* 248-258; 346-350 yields 936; 1568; 632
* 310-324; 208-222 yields 452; 2391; 1939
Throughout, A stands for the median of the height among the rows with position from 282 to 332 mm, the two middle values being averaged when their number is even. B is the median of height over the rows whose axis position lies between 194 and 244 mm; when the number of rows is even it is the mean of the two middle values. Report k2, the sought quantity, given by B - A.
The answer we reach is -22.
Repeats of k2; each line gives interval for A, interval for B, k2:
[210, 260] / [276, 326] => 21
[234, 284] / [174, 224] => -16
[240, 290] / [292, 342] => 6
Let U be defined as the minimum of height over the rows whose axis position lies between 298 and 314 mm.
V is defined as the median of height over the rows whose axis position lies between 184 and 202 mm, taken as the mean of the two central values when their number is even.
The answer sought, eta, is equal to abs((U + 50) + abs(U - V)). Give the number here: 210.8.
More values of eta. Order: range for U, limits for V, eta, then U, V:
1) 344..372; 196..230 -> 196.7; 142.1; 137.5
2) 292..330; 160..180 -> 198.1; 147.5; 148.1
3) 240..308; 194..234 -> 192.3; 141.2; 140.1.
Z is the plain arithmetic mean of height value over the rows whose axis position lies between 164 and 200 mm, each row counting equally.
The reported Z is 142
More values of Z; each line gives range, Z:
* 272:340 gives 164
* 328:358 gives 159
